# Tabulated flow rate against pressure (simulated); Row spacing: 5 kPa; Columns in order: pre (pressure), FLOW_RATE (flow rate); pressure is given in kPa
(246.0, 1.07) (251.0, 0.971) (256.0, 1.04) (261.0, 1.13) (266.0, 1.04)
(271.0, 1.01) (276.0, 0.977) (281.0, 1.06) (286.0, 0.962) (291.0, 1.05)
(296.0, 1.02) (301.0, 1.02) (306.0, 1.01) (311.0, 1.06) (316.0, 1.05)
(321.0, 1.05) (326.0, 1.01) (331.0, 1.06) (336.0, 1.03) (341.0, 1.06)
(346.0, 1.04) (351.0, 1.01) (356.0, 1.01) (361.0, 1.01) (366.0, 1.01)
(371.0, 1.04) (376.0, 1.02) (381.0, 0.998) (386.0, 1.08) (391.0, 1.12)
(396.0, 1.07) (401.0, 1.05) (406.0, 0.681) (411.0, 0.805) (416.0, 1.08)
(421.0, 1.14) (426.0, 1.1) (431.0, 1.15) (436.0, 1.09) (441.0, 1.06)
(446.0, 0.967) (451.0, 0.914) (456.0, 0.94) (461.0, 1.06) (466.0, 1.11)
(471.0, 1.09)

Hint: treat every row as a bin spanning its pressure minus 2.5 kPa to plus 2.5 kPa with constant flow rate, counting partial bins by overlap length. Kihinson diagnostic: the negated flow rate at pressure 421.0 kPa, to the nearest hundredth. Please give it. -1.14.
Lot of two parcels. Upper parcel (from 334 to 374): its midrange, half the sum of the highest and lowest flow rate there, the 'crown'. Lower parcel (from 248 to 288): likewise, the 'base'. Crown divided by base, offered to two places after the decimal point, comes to 0.99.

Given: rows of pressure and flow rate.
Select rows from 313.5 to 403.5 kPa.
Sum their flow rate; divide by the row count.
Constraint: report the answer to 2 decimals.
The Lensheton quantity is 1.04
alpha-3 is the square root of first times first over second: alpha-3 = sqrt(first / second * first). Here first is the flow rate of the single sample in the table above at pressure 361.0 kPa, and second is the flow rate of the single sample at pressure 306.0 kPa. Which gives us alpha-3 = 1.00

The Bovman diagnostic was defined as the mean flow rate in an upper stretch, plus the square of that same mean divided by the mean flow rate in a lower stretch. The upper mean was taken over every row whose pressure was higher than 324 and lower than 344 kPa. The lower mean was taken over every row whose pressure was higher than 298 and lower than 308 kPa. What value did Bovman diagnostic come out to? 2.11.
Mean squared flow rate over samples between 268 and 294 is 1.03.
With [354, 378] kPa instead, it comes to 1.04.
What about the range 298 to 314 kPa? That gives 1.06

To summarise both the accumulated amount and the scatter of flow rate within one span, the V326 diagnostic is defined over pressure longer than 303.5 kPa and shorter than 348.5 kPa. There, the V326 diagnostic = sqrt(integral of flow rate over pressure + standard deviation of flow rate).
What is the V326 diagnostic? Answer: 6.8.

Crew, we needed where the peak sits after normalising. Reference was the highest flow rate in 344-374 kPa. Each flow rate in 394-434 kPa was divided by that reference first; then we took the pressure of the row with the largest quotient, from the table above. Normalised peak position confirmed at 431.0 kPa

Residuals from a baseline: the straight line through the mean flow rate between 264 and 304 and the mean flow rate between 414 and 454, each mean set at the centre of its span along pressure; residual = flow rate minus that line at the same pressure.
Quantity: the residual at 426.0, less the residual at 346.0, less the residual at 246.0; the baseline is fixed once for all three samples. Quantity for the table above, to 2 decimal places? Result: -0.03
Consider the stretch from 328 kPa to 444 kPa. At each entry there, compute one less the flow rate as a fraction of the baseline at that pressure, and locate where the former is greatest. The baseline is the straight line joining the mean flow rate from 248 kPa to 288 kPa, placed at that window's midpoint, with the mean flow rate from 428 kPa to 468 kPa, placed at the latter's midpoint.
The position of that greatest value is 406.0 kPa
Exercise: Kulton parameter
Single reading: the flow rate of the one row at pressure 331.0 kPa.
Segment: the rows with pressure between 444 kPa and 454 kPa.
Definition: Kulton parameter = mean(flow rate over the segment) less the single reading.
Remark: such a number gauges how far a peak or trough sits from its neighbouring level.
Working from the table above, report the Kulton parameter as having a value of -0.12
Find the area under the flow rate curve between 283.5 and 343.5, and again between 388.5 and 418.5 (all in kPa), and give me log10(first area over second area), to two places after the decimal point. 0.33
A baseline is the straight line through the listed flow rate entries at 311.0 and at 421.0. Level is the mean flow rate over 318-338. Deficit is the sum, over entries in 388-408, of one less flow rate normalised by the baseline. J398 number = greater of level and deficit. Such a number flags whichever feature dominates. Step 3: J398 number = 1.04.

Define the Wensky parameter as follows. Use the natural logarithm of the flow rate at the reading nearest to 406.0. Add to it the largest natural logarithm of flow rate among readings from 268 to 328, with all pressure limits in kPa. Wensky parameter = -0.33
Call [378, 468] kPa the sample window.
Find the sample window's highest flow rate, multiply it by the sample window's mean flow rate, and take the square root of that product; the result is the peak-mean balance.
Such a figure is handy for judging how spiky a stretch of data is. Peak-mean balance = 1.08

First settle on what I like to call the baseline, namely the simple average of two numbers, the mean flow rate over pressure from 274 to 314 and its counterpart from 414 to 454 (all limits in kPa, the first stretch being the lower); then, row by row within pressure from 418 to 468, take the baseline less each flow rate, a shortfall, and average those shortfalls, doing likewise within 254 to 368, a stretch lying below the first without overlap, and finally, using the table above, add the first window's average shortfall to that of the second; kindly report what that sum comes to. 0.00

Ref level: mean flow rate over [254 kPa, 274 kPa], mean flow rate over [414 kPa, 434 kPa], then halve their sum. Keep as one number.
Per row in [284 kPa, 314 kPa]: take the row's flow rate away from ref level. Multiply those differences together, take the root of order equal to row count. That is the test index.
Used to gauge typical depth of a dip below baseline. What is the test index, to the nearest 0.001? 0.058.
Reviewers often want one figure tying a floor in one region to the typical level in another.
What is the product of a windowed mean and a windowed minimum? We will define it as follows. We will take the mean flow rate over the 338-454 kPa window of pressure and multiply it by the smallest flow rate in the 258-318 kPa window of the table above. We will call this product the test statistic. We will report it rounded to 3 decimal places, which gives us 0.983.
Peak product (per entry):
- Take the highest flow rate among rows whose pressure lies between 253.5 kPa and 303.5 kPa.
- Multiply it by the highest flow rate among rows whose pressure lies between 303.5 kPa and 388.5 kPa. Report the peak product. 1.22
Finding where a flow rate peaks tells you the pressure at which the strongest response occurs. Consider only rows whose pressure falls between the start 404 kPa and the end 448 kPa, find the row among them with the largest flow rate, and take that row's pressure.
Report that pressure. 431.0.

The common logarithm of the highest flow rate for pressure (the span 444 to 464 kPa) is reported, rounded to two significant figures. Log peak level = 0.025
